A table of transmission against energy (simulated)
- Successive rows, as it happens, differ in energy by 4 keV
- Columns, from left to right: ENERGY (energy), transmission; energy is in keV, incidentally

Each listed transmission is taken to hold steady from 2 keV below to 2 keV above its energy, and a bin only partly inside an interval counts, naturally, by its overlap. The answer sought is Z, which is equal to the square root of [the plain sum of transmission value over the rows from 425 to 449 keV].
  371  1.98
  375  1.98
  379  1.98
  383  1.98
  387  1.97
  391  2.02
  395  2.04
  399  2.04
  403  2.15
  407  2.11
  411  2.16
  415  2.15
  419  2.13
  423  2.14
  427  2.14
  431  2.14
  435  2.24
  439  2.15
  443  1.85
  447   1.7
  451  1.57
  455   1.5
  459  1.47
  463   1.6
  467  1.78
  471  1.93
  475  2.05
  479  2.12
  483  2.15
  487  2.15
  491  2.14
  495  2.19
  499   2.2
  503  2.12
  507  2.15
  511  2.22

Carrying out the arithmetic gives 3.50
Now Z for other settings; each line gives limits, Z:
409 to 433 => 3.59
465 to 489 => 3.49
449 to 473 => 3.14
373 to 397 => 3.46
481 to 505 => 3.60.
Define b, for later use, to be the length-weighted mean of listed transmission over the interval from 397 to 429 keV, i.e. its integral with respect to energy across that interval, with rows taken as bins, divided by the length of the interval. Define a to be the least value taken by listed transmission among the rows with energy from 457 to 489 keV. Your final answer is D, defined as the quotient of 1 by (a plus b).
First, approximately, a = 1.47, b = 2.1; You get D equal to 0.278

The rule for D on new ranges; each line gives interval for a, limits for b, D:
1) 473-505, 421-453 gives 0.247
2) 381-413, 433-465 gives 0.268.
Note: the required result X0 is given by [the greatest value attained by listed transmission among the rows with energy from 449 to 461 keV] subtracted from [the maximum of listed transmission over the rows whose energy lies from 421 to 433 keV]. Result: 0.57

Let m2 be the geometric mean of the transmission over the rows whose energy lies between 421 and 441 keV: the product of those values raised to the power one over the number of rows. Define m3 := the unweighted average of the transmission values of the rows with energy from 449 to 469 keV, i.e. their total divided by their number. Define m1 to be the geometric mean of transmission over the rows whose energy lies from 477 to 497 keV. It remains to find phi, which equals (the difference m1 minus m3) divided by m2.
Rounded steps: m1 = 2.15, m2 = 2.16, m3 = 1.58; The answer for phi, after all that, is 0.26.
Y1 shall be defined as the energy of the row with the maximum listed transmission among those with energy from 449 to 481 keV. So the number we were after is 479 keV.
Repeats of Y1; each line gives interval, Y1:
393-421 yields 411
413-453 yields 435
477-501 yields 499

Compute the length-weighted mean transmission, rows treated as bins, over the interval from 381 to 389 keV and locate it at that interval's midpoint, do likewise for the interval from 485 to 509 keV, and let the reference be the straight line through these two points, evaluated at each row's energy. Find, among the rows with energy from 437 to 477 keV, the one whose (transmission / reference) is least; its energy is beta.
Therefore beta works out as 459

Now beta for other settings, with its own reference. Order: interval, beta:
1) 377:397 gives 387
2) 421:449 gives 447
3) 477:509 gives 503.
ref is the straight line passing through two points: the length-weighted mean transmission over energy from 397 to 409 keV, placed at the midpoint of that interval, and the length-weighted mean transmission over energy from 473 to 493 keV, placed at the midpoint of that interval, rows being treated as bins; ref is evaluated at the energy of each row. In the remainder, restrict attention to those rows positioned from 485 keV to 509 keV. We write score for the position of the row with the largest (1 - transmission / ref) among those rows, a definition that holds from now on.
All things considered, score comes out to 503 keV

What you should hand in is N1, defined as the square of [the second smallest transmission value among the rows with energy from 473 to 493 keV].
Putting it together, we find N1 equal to 4.5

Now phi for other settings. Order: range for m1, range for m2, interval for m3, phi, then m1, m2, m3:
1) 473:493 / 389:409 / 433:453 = 0.11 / 2.12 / 2.07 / 1.90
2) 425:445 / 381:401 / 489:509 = -0.03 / 2.10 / 2.01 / 2.16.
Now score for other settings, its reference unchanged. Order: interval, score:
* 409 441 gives 419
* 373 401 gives 387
